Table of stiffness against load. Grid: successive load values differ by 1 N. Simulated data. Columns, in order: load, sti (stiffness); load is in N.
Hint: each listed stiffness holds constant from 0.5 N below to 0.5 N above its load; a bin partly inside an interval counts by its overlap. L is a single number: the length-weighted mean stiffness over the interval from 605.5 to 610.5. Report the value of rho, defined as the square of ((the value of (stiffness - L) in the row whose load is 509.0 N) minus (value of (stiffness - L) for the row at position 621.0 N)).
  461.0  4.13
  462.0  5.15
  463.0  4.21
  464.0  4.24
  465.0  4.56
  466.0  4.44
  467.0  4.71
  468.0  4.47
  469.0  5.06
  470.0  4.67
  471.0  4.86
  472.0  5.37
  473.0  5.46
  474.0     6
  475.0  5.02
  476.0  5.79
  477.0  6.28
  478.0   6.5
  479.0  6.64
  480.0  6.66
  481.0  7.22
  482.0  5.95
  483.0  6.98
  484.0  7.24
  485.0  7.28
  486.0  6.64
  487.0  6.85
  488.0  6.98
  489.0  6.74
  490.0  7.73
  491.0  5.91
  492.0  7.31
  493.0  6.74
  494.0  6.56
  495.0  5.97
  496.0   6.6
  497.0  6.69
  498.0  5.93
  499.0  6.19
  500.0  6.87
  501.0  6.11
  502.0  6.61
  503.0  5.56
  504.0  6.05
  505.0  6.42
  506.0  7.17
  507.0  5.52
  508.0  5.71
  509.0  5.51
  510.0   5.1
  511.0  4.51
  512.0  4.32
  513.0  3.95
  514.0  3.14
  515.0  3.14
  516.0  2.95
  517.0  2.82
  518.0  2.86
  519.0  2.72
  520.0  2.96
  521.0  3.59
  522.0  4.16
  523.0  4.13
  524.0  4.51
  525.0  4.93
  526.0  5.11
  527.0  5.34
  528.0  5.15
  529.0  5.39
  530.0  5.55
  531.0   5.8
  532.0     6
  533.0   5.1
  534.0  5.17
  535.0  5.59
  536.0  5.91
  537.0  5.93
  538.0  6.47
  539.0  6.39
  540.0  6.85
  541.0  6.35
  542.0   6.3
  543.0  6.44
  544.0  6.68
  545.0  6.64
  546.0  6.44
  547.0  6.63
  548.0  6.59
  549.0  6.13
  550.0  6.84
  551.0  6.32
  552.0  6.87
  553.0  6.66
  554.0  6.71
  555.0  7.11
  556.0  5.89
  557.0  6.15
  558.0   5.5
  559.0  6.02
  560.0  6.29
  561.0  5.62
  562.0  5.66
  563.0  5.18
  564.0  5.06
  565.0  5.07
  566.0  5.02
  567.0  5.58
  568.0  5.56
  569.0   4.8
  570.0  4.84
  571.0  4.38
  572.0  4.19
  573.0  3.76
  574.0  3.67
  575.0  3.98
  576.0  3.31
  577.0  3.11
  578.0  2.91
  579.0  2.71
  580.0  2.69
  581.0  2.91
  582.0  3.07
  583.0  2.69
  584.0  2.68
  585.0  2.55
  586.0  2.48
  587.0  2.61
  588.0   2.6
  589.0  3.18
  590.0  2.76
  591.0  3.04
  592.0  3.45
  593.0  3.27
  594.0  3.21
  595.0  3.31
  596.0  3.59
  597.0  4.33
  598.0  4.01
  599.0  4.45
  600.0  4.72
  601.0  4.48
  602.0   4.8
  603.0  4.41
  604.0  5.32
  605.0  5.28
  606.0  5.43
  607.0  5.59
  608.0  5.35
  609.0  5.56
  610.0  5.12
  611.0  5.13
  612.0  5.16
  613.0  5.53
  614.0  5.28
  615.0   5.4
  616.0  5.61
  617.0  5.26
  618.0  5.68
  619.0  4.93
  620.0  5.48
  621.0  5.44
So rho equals 0.0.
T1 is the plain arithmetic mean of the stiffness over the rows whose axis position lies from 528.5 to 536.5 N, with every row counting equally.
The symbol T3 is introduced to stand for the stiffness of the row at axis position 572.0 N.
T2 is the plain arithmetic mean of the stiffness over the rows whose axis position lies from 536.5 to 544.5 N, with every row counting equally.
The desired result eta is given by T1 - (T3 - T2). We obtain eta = 7.8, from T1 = 5.6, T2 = 6.43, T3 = 4.19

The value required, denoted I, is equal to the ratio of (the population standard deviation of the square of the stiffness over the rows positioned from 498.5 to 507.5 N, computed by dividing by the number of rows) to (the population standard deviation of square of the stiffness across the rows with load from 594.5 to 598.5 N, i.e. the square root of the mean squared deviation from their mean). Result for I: 2.2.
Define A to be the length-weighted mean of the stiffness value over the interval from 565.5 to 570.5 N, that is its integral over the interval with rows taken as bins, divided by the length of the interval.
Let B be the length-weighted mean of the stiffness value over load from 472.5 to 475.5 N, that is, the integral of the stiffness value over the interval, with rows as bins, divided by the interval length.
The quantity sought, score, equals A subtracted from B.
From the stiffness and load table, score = 0.3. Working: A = 5.2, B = 5.5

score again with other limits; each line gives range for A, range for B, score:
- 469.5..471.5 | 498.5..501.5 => 1.6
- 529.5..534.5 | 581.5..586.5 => -2.8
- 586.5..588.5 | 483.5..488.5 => 4.4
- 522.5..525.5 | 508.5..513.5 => 0.2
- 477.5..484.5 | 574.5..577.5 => -3.3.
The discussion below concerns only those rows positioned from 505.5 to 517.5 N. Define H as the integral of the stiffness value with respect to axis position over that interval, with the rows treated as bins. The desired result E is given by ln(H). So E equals 3.99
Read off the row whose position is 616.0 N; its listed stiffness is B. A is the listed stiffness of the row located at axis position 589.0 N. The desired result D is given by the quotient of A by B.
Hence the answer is 0.6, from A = 3.18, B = 5.61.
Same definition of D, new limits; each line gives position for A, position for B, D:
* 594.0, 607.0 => 0.6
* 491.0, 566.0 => 1.2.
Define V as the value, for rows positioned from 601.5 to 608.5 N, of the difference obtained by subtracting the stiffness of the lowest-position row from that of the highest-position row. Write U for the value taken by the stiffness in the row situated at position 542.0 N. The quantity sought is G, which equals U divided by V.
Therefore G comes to 11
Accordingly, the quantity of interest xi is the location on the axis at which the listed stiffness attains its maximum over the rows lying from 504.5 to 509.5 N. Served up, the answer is 506.0 N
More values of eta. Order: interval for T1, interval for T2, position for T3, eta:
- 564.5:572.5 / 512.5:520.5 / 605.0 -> 2.7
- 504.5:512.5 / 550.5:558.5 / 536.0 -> 6.0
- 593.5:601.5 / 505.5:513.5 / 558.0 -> 3.7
